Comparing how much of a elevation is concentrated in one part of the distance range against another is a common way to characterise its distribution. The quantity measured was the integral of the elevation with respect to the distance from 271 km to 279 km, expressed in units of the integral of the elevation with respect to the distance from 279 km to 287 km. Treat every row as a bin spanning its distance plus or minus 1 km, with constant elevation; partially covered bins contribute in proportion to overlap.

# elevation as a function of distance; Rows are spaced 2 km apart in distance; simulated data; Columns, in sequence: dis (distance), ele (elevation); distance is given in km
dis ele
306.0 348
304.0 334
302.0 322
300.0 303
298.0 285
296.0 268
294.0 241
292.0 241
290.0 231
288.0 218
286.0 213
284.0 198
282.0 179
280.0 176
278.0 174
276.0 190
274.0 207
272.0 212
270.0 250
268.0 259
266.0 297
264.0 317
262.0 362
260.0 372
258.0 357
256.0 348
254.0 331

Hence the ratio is 1.0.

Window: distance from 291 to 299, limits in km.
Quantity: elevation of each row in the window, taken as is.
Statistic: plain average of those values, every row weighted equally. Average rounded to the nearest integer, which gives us 259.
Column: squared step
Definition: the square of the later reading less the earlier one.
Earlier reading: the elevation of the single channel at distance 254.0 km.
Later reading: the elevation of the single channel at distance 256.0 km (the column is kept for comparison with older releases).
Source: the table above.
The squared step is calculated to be 289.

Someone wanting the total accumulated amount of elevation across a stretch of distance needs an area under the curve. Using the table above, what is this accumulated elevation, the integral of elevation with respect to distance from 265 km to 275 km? 2450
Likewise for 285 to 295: 2288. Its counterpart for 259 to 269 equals 3214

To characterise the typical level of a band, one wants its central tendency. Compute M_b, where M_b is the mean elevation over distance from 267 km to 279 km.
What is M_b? 215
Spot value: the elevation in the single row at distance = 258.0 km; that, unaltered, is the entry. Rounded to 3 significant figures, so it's 357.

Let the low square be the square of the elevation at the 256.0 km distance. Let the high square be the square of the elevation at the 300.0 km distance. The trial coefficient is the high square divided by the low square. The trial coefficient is 0.76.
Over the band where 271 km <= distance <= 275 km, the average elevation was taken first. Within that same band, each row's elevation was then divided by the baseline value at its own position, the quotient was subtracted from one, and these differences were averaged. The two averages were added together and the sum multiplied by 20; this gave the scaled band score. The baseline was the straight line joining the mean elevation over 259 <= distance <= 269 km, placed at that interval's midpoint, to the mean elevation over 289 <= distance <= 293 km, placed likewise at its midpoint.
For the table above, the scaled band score 4196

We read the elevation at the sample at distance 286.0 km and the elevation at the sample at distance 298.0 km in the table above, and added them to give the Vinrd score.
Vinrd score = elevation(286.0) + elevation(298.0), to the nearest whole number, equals 498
